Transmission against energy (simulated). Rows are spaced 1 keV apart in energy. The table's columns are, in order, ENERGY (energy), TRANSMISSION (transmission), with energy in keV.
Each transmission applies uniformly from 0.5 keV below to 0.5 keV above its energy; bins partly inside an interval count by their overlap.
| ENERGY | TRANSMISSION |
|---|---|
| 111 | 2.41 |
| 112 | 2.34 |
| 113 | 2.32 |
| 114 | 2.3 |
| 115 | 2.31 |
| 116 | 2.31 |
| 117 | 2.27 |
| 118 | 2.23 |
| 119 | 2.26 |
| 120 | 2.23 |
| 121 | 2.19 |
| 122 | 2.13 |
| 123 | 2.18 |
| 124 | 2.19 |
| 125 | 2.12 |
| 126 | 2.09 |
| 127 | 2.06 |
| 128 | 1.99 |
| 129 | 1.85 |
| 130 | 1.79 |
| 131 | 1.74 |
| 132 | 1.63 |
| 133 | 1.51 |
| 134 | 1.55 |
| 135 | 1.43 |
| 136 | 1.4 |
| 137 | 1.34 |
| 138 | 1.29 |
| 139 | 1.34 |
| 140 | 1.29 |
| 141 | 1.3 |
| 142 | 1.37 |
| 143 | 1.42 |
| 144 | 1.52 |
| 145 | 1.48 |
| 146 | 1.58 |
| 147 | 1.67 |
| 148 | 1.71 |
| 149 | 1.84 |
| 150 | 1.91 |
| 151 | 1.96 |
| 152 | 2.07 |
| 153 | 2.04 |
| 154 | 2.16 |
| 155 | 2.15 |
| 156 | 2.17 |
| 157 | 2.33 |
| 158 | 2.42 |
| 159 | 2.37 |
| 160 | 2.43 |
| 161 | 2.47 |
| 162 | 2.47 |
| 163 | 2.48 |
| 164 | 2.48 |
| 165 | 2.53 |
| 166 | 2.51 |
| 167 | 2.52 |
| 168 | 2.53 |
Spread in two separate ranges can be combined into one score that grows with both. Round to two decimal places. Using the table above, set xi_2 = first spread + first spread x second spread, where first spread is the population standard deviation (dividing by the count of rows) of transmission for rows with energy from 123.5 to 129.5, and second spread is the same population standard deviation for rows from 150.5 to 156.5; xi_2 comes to 0.12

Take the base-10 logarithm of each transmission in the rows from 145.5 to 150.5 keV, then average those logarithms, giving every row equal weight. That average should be 0.24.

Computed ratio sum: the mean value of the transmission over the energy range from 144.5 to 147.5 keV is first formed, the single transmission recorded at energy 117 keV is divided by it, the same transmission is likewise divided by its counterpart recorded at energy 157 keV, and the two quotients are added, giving 2.4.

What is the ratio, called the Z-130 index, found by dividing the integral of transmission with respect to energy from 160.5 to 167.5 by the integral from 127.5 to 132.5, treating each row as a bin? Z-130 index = 1.9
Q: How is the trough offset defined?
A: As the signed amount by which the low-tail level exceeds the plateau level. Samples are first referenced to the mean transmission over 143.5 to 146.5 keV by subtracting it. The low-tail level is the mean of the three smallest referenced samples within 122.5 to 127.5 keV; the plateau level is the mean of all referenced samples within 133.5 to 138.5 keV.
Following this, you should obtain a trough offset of 0.7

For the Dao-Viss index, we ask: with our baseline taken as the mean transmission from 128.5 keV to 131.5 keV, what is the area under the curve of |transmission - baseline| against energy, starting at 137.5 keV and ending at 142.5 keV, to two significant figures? 2.4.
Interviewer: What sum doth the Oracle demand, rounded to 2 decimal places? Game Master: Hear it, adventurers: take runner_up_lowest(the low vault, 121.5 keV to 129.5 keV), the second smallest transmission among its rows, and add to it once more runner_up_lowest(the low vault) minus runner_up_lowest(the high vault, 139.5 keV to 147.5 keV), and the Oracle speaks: 2.68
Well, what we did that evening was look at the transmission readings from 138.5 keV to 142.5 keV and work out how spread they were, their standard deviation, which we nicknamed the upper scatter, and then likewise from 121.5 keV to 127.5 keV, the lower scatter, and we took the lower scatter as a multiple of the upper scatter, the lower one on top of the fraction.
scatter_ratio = 1.4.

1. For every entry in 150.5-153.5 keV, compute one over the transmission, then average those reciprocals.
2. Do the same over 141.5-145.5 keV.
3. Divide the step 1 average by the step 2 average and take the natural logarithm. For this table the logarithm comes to -0.34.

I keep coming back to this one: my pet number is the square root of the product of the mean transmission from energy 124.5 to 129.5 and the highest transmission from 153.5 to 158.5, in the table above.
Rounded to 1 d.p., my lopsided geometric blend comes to 2.2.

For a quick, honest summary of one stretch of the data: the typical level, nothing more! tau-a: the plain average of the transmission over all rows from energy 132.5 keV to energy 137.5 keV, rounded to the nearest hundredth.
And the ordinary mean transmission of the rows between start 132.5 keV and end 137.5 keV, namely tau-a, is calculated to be 1.45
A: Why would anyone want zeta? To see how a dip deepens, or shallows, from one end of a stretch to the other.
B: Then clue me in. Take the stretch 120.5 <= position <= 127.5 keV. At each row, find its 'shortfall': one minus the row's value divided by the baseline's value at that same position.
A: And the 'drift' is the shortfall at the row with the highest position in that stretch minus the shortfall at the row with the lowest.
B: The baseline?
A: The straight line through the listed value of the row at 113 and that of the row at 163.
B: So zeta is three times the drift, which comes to 0.2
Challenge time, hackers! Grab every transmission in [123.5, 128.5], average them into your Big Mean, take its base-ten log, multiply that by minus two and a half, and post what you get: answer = -0.80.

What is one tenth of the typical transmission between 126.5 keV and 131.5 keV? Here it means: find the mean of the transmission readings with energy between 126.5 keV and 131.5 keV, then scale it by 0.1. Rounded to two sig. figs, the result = 0.19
